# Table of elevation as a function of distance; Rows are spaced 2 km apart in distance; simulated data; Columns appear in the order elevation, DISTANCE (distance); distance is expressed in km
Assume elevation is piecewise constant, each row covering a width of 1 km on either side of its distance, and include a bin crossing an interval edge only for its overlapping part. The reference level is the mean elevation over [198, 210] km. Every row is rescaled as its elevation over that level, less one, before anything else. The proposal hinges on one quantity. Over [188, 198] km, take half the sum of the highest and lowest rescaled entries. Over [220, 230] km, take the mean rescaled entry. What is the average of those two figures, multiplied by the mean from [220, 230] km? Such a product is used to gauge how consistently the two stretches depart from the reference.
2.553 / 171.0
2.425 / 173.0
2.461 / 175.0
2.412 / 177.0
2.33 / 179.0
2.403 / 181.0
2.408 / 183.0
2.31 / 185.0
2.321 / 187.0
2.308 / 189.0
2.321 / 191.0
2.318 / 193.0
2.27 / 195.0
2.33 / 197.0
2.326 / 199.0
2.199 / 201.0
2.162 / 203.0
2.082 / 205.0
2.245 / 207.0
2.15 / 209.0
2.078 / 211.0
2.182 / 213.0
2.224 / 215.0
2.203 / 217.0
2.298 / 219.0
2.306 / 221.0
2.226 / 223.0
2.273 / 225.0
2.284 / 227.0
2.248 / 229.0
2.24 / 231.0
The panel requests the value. 0.0014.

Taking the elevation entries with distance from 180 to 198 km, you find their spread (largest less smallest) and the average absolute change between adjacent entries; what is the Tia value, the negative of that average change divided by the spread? -0.23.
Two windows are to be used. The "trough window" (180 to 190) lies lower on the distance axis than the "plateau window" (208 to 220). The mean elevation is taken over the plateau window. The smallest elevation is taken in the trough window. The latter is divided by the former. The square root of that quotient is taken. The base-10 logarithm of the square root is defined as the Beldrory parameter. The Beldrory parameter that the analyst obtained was 0.011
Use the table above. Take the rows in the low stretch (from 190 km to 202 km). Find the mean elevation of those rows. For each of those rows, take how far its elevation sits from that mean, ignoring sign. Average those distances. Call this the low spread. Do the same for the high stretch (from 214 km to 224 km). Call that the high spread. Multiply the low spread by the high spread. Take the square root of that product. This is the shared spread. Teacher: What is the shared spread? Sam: 0.040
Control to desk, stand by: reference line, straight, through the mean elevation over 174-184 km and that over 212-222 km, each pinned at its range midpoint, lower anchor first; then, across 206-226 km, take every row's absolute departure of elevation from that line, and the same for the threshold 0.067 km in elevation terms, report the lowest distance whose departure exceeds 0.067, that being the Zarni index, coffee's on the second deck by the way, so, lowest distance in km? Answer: 209.0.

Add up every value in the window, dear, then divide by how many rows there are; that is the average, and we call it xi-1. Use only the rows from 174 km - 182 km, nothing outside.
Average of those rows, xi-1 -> 2.40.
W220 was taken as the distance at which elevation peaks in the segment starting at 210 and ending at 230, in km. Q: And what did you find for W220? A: 221.0 km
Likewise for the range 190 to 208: 197.0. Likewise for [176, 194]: 177.0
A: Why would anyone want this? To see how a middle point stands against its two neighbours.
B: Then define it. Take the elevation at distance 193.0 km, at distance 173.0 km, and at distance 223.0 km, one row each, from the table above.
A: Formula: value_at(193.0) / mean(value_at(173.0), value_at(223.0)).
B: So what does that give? 1.00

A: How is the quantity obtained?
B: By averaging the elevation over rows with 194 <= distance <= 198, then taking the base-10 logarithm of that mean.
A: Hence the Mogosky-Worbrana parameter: 0.362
